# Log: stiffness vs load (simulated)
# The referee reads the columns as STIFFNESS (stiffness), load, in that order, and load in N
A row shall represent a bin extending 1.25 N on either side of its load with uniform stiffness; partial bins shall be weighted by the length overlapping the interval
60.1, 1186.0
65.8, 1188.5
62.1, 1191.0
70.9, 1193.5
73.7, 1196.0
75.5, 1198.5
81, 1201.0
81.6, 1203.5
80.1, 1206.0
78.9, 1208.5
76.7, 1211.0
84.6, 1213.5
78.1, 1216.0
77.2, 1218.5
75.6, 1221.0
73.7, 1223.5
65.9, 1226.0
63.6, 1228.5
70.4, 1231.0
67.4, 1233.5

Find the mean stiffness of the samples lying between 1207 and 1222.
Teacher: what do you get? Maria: 79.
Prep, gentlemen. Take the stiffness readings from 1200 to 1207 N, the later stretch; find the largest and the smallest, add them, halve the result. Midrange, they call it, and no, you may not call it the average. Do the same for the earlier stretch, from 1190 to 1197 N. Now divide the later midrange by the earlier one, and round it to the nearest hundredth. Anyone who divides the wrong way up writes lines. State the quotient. 1.19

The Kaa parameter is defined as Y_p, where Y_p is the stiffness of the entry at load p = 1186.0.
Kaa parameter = 60.1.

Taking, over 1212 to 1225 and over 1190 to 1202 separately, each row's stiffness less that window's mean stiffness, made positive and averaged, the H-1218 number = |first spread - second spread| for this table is 2.1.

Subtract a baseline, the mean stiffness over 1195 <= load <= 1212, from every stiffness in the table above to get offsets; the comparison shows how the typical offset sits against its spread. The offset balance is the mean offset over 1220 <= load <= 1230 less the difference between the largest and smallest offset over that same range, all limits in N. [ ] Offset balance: -21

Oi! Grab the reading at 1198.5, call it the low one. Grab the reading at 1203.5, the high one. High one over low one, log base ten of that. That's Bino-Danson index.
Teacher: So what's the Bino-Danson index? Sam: 0.034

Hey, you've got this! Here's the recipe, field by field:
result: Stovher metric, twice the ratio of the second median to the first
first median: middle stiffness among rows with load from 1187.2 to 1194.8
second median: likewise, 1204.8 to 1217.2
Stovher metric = 2.40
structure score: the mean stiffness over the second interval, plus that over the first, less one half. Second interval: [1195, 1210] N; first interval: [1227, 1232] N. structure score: 145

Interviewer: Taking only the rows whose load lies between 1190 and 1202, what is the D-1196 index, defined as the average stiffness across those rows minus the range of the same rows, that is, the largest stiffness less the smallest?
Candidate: 54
